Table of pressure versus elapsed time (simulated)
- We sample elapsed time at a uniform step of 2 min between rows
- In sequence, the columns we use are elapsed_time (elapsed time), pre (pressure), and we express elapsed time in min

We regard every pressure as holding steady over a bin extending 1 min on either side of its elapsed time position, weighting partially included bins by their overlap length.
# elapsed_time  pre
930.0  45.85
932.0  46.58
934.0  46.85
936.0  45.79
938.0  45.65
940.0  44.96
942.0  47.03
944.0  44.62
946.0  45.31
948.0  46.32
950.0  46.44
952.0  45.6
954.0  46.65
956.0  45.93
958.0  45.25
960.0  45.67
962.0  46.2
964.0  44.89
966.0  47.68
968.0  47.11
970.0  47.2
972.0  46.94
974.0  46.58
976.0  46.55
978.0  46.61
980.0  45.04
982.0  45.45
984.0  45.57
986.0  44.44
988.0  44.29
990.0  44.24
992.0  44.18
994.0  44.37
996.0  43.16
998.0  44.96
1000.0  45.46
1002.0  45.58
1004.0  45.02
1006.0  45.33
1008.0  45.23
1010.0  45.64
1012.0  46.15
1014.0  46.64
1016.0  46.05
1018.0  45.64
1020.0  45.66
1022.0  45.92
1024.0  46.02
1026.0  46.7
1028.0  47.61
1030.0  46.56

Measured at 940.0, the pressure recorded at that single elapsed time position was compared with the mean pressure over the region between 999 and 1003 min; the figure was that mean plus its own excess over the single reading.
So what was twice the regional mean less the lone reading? 46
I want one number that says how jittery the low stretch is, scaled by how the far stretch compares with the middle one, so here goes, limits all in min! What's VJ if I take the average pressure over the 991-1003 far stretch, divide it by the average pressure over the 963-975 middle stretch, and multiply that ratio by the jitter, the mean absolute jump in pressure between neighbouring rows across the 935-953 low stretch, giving 0.95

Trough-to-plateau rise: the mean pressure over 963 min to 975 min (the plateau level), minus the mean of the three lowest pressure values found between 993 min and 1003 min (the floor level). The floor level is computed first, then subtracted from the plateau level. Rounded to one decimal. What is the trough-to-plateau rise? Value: 2.6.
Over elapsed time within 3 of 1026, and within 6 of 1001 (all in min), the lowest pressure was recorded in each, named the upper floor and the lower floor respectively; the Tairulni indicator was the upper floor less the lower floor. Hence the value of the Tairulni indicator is 2.9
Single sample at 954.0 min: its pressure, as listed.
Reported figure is 46.65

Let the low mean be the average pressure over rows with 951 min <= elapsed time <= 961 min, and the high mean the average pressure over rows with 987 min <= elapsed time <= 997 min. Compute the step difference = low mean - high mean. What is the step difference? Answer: 1.8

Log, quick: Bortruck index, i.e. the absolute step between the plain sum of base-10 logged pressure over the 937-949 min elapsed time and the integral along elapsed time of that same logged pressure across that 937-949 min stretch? 10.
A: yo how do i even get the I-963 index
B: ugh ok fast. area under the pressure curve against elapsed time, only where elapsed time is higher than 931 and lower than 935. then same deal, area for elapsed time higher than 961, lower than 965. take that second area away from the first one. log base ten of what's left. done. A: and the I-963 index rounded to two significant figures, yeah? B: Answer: 0.67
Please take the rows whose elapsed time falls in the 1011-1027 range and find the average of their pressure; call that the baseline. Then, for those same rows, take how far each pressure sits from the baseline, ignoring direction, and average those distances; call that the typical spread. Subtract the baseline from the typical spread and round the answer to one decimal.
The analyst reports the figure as -45.8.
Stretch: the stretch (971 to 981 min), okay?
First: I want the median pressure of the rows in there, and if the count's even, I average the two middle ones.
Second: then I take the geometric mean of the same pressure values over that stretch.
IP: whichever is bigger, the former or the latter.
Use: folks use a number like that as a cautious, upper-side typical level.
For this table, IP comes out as 46.6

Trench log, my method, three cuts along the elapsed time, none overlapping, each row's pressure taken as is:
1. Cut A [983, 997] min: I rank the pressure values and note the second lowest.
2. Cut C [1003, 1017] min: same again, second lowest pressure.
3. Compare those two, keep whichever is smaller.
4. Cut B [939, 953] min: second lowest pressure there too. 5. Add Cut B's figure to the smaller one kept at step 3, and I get 89.1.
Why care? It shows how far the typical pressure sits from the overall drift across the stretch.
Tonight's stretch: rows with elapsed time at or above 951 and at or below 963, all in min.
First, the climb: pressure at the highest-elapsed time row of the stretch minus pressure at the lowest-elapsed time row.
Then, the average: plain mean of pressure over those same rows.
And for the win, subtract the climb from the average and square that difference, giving 2051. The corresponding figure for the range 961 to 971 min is 2081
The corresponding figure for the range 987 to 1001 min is 1867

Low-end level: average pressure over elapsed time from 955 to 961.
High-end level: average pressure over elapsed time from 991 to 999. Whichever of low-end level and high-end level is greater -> 45.6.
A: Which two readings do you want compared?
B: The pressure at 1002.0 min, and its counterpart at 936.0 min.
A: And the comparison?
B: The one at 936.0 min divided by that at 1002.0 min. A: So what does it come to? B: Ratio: 1.00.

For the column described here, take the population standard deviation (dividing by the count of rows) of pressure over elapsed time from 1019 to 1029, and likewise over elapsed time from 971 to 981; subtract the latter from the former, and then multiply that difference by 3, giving 0.1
